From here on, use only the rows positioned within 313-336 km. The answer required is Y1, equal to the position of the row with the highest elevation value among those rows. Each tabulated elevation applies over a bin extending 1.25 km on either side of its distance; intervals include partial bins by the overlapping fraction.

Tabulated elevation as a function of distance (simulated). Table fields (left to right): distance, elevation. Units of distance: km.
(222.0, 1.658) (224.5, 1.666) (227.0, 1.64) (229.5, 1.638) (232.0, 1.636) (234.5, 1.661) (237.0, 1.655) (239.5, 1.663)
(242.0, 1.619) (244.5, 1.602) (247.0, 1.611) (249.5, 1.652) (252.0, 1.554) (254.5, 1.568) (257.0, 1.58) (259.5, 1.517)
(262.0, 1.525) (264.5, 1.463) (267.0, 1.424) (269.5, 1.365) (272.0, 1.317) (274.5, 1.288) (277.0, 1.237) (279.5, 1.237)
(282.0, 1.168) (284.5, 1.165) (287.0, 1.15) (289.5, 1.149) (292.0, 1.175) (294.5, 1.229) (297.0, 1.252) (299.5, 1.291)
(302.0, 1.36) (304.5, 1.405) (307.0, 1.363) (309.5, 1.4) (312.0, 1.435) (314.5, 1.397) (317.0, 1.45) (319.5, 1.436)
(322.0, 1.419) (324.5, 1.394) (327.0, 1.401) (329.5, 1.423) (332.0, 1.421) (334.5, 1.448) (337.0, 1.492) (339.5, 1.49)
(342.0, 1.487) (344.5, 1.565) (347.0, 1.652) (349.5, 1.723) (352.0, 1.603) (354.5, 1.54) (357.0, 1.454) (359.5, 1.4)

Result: 317.0 km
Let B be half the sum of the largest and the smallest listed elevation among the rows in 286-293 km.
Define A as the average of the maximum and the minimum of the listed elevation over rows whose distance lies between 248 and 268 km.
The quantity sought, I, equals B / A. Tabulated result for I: 0.76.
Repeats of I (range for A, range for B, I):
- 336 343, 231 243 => 1.10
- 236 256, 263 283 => 0.82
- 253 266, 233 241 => 1.09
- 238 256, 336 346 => 0.95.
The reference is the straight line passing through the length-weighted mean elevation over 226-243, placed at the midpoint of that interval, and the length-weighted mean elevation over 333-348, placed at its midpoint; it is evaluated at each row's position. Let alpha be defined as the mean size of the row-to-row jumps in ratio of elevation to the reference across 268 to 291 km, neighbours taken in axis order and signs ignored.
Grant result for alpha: 0.016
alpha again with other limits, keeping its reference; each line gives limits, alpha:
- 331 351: 0.030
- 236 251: 0.015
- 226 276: 0.019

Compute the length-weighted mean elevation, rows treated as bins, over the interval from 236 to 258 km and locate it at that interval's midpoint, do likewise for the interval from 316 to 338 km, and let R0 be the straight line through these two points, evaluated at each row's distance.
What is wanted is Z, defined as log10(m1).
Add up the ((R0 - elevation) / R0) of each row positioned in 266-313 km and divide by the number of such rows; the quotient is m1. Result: -0.8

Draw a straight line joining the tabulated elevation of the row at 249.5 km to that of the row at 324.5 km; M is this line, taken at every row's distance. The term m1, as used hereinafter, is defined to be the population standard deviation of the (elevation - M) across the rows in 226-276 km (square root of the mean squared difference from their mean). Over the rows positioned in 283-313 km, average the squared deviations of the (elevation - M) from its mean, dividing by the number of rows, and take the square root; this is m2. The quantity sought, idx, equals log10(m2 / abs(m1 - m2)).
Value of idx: 0.36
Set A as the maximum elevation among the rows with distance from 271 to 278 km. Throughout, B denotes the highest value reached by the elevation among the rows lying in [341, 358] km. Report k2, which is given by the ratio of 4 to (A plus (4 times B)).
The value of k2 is 0.49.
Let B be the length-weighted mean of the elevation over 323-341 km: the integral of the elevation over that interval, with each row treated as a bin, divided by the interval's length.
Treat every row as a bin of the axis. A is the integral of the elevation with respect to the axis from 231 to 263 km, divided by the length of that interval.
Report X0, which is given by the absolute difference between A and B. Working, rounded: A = 1.60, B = 1.44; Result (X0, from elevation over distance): 0.16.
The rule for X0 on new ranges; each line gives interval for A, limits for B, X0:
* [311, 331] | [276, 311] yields 0.16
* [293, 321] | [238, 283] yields 0.10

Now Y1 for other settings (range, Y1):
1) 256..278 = 257.0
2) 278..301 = 299.5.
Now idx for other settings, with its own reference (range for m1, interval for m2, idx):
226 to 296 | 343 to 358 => 0.20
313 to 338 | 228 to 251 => 0.07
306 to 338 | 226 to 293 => 0.25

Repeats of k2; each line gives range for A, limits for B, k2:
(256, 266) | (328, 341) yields 0.53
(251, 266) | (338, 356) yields 0.47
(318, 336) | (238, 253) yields 0.49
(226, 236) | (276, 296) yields 0.61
